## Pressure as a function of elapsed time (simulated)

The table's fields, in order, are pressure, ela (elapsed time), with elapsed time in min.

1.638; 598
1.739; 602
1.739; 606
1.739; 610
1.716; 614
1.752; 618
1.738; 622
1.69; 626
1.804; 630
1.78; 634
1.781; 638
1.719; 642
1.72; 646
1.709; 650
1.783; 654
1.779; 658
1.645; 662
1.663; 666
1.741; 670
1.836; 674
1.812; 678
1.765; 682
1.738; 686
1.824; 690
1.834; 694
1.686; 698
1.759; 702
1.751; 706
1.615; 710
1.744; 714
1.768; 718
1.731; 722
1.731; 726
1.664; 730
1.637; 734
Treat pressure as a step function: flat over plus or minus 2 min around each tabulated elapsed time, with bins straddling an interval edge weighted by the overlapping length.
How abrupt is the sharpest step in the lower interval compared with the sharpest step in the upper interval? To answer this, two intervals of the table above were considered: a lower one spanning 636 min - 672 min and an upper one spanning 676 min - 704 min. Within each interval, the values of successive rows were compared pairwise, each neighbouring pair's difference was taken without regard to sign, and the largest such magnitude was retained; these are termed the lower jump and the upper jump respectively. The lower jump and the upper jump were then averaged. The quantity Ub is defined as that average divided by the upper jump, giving 0.953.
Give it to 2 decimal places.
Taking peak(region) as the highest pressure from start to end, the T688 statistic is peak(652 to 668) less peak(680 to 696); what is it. -0.05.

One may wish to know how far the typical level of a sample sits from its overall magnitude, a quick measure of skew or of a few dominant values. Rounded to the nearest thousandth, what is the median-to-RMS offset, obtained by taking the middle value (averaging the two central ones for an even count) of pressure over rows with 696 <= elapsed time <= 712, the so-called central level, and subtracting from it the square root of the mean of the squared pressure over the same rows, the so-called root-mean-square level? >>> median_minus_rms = 0.015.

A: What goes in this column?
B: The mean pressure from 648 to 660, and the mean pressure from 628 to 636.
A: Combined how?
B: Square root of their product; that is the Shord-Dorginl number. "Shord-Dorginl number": 1.774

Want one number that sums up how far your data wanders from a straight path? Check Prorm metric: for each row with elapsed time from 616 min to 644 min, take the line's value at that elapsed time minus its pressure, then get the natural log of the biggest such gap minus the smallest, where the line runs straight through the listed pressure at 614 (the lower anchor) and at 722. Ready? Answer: -2.2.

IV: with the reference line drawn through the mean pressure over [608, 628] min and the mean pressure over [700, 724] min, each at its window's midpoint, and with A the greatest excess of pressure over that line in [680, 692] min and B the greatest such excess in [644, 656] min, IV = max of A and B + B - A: 0.056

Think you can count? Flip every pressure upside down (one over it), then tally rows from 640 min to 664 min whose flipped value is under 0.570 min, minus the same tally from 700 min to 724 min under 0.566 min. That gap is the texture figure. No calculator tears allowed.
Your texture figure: 1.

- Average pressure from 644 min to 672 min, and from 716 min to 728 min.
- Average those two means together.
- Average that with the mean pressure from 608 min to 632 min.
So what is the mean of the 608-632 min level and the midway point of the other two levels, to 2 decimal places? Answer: 1.74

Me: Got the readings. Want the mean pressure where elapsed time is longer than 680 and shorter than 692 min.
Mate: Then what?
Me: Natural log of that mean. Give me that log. 0.574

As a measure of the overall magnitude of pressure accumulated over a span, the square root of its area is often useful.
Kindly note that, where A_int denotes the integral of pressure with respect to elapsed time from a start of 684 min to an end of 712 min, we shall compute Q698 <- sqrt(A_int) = 7.0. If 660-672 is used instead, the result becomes 4.5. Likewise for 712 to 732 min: 5.9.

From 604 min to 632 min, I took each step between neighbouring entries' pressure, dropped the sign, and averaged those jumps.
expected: 0.039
